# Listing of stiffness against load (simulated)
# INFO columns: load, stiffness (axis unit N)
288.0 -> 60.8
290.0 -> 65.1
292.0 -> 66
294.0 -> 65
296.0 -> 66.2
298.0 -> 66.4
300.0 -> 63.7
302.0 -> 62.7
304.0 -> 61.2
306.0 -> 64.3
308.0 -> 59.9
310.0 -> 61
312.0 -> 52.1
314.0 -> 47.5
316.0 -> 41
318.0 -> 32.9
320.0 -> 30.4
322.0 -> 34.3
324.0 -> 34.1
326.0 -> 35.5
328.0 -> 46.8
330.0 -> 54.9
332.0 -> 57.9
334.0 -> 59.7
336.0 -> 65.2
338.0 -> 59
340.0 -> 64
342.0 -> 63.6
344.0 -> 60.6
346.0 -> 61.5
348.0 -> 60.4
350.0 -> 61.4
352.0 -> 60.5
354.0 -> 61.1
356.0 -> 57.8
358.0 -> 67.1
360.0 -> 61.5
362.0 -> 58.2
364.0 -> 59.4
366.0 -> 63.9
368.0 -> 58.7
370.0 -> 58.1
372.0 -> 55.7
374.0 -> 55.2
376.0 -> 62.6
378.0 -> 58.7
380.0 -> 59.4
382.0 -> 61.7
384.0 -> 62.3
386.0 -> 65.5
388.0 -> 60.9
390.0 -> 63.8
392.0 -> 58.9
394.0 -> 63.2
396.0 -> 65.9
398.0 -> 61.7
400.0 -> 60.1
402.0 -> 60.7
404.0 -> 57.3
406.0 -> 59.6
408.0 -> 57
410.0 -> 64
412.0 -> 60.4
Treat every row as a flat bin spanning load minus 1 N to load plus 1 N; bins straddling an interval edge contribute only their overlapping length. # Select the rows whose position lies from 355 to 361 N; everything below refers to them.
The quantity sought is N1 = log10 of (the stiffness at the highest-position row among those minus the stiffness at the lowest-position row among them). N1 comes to 0.6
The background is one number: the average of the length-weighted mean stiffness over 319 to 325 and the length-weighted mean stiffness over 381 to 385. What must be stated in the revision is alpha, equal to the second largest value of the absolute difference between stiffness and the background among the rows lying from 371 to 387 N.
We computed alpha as 15.1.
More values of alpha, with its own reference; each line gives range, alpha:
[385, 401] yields 18.0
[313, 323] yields 14.6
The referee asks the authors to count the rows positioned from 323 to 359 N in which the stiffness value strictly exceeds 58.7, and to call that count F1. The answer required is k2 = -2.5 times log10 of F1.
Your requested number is -2.7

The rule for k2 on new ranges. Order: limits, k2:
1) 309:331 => 0.0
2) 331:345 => -1.9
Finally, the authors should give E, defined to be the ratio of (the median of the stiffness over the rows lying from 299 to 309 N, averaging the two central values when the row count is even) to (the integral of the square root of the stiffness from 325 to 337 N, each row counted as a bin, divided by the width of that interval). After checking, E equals 8.6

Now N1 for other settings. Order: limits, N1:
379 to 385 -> 0.5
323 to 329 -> 1.1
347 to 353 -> -1.0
